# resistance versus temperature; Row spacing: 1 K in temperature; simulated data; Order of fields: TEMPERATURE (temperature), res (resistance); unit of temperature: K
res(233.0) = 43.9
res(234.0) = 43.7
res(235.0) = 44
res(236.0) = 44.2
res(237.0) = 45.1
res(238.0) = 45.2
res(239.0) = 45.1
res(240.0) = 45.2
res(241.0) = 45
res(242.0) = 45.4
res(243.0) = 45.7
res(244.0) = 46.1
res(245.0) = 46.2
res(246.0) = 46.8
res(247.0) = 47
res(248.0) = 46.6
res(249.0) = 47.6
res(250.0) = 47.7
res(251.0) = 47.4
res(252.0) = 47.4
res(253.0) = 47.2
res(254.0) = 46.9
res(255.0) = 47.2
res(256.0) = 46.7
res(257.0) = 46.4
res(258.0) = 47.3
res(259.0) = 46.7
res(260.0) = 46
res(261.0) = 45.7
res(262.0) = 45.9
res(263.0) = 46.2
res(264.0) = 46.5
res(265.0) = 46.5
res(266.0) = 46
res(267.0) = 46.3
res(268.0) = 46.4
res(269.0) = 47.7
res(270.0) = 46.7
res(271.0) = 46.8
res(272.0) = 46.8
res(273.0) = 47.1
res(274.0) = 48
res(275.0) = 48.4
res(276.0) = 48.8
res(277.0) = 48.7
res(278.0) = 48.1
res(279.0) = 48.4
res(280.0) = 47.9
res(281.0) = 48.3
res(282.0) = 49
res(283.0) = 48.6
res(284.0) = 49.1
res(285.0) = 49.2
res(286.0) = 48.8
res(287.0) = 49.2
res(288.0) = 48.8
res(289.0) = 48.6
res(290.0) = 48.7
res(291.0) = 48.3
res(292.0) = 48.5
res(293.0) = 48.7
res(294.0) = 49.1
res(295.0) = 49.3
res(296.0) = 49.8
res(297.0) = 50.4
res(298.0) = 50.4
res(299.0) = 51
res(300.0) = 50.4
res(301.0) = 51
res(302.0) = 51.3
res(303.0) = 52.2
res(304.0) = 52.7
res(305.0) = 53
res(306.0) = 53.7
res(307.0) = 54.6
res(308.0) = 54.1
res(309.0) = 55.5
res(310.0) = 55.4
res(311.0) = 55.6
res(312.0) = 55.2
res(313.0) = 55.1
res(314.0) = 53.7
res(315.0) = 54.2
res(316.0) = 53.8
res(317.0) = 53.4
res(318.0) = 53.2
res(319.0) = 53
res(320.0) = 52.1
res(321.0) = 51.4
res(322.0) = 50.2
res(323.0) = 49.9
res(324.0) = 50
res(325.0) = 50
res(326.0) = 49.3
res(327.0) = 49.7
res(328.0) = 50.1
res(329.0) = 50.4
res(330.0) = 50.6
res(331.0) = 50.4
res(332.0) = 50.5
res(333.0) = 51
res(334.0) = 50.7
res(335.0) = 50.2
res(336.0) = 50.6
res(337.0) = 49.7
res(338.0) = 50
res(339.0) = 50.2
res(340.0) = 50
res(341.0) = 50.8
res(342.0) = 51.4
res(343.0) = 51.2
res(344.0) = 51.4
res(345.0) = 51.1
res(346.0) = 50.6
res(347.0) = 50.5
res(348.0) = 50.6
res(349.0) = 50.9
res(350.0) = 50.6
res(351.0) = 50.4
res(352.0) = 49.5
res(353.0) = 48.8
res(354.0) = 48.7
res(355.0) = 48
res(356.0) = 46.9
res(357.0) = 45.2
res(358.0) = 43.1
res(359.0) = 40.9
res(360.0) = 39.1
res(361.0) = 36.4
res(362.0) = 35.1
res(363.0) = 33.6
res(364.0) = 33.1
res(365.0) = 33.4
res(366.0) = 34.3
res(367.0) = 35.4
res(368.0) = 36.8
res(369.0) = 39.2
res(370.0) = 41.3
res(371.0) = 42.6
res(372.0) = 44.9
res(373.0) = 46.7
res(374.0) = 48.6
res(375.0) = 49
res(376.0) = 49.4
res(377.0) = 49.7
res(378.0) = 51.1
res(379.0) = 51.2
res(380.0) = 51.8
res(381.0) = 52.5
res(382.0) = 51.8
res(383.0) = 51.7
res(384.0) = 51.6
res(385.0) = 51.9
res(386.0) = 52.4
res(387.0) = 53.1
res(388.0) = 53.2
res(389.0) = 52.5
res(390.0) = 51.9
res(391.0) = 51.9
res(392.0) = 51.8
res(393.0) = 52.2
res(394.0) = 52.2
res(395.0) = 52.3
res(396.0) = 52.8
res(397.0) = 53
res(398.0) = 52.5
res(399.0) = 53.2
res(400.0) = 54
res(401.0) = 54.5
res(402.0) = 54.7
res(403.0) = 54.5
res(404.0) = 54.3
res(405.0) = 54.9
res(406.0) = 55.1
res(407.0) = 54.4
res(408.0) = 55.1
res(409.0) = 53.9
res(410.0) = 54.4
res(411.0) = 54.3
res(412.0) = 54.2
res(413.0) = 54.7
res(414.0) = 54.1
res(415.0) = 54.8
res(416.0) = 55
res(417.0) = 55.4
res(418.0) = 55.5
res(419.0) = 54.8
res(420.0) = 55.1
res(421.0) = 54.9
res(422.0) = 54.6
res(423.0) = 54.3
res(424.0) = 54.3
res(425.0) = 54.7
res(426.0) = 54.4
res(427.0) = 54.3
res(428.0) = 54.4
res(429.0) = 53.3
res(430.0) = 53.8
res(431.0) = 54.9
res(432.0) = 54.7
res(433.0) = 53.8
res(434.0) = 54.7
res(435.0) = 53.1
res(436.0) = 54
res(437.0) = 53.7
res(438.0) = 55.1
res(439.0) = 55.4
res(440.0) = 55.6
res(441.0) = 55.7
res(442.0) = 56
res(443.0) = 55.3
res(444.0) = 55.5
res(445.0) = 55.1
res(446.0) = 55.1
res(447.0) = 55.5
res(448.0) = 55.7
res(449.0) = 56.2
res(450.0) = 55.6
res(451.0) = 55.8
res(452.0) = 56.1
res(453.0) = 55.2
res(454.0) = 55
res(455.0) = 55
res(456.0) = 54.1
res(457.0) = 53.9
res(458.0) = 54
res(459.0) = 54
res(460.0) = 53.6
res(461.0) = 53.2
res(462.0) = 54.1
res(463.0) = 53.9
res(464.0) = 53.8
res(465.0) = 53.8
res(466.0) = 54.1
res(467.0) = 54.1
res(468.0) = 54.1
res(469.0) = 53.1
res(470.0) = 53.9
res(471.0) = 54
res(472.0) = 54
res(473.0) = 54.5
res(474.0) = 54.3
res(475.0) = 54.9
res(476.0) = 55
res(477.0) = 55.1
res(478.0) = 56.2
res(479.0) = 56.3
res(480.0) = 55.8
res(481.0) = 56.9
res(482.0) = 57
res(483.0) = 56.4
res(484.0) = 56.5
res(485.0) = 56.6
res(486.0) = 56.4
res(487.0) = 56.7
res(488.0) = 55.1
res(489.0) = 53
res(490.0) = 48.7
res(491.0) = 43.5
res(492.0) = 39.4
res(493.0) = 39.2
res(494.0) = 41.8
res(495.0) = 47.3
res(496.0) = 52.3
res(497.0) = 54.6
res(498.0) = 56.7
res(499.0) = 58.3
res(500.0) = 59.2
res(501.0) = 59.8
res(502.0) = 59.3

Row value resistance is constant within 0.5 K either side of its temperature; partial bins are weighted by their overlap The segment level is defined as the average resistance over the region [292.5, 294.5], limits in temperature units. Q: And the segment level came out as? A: 48.9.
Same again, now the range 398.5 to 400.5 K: 53.6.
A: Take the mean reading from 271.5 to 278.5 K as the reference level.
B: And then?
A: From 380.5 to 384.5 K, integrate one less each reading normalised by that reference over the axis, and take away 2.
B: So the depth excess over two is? -2.33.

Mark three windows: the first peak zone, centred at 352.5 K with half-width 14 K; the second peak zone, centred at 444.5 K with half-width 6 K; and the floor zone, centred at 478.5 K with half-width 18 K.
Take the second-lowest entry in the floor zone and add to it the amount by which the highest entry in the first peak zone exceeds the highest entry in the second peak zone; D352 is 34.6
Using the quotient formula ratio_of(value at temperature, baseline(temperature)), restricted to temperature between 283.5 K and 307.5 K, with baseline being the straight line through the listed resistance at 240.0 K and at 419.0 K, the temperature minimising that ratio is 291.0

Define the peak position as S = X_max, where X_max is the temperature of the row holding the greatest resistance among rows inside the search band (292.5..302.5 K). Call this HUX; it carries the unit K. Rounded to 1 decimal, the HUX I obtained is 302.0 K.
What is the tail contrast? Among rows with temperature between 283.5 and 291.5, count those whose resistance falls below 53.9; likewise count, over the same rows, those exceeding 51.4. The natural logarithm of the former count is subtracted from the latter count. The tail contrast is -2.1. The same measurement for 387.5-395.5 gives 5.9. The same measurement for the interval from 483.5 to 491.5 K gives 4.9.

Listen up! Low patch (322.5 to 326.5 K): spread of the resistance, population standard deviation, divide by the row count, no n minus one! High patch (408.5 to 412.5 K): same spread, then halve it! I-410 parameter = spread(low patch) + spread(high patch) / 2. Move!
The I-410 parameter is 0.39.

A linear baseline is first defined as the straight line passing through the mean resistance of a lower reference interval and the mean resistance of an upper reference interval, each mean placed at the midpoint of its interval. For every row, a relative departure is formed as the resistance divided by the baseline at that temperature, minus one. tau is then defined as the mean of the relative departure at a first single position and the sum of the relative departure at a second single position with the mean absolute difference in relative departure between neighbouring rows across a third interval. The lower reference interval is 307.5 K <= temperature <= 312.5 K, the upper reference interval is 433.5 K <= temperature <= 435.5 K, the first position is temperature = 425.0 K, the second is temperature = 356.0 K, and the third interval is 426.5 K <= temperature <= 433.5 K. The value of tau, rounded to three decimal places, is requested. -0.059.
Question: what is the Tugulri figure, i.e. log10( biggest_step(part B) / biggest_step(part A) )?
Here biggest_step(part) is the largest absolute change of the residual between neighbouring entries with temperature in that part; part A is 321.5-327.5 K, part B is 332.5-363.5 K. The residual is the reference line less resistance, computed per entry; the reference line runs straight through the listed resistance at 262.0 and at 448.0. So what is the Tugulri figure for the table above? 0.6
